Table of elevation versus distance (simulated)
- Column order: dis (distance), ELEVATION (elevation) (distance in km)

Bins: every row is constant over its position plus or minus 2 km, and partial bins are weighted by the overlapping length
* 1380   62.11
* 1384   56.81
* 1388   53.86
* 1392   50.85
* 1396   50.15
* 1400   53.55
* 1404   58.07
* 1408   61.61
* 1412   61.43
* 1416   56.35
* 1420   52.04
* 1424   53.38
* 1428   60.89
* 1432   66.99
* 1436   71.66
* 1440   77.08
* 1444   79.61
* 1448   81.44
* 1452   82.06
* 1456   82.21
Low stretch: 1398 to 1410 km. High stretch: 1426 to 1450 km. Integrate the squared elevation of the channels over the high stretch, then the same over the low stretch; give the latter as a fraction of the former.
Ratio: 0.31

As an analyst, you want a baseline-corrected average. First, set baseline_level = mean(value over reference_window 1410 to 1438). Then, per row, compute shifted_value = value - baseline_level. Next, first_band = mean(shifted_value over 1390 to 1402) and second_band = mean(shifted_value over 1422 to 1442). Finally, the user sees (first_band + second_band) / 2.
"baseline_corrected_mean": -2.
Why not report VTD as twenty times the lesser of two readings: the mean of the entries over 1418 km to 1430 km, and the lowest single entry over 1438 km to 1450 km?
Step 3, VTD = 1109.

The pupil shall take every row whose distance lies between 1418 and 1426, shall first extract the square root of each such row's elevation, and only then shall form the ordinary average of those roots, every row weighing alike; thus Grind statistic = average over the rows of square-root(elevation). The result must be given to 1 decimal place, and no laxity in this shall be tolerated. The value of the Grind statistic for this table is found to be 7.3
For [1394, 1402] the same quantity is 7.2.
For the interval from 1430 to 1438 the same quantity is 8.3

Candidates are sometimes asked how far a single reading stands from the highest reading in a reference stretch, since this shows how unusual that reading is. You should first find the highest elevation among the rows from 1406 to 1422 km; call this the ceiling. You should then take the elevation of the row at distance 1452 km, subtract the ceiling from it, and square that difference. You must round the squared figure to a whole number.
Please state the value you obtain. 418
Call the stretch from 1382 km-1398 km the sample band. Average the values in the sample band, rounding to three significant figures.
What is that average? 52.9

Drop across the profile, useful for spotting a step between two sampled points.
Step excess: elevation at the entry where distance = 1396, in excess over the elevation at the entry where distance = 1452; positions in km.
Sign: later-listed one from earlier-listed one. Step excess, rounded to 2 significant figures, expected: -32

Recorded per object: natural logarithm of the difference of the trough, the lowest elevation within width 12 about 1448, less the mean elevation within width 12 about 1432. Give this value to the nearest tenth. 2.6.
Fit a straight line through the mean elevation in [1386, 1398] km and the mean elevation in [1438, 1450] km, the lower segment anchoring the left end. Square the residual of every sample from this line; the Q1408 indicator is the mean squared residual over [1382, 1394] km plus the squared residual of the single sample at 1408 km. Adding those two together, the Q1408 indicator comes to 39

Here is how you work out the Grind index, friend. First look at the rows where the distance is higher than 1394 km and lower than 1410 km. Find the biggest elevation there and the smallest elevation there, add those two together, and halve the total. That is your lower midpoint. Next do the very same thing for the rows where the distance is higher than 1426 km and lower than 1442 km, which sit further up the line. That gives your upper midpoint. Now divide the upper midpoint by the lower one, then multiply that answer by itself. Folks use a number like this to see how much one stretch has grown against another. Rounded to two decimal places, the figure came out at 1.52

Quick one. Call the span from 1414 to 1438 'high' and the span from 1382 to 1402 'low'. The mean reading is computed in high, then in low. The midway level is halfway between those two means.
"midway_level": 56.6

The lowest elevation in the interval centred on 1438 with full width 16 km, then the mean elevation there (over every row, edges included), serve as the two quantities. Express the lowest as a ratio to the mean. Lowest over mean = 0.907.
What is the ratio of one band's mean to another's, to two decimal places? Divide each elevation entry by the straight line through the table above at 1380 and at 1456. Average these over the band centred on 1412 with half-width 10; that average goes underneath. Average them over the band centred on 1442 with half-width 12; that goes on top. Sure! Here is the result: 1.18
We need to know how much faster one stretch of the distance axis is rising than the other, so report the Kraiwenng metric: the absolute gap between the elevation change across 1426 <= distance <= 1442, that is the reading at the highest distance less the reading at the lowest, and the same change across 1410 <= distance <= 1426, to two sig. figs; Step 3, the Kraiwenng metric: 24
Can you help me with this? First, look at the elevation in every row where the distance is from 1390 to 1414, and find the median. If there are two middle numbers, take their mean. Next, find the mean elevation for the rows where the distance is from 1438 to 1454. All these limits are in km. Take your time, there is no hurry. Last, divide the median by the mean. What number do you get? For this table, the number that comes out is 0.70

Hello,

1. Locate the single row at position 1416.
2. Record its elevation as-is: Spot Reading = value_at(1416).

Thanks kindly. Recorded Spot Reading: 56.35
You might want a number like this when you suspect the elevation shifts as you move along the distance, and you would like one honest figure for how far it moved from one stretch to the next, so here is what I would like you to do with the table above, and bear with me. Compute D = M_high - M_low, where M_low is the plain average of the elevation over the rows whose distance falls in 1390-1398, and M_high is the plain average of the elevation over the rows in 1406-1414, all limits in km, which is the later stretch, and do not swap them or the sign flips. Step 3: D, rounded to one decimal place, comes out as 11.0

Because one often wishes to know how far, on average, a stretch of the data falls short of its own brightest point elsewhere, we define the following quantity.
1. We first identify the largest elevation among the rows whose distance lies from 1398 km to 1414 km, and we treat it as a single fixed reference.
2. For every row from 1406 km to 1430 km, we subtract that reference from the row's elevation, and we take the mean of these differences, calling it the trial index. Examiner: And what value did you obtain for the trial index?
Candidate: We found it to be -4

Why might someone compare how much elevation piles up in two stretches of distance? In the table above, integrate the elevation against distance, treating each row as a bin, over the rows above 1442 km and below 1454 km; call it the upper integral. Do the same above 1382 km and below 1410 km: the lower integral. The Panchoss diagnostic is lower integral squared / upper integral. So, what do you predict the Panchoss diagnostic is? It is 2438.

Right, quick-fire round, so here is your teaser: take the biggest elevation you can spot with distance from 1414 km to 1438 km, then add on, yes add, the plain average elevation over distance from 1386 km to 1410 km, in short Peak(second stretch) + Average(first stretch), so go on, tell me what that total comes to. 126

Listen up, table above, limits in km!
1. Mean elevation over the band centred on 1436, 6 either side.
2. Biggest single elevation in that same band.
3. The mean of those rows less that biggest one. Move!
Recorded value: -5.2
